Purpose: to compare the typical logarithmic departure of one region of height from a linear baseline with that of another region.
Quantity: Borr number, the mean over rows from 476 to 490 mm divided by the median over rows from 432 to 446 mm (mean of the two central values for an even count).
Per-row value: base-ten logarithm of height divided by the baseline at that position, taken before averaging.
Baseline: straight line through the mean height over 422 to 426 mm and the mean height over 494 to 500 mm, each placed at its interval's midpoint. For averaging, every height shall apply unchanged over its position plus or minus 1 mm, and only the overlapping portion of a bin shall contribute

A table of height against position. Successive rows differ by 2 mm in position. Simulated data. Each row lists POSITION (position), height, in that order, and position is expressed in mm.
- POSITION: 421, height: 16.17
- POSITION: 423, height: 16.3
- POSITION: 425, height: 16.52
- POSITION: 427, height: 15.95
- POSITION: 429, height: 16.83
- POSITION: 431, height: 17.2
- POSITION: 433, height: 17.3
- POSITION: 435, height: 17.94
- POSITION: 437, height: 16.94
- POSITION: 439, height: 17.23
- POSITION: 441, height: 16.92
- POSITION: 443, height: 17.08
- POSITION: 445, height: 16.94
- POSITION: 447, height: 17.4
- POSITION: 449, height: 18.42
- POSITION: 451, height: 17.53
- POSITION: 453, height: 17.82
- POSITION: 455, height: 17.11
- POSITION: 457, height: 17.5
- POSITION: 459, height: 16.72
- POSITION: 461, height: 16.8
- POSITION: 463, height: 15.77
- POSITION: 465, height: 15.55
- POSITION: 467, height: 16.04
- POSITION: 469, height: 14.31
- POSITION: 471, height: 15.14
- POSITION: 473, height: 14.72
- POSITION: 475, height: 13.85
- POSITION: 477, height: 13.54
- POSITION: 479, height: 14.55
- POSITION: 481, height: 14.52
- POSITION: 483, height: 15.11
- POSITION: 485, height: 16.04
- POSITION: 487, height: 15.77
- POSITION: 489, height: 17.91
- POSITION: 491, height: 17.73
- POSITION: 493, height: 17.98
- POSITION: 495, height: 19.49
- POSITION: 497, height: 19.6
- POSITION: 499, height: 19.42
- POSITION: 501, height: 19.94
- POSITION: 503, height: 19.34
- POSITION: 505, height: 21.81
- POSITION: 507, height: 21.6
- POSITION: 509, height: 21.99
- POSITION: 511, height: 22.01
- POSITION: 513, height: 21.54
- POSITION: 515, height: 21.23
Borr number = 172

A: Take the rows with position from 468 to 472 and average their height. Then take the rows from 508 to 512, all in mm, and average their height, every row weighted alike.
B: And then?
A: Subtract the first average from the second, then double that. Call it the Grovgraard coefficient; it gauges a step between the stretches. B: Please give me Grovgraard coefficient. 15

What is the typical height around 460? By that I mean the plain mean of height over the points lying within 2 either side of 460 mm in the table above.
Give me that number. 17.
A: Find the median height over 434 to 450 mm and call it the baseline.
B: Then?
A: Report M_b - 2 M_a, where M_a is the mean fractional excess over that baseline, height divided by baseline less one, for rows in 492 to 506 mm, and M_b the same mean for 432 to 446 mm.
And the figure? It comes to -0.29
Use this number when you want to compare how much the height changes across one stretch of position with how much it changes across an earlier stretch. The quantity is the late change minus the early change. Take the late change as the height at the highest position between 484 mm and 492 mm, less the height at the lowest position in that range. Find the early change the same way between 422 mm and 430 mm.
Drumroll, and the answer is 1.2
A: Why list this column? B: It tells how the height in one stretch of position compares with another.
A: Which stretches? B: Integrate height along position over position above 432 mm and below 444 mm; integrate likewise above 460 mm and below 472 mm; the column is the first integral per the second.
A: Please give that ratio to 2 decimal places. 1.10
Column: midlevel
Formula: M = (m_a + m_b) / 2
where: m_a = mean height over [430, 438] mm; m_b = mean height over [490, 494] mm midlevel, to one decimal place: 17.6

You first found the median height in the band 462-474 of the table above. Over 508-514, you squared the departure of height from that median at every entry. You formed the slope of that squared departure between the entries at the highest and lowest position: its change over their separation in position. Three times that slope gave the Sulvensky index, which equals -4.3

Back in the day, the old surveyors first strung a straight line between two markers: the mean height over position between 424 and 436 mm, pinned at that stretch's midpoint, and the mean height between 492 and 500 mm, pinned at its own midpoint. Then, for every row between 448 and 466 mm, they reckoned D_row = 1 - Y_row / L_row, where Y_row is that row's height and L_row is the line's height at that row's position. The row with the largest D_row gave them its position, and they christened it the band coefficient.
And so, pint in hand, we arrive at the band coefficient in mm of 465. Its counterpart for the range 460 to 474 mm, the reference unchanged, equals 469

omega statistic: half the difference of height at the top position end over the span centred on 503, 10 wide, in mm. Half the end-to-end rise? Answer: 1.1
